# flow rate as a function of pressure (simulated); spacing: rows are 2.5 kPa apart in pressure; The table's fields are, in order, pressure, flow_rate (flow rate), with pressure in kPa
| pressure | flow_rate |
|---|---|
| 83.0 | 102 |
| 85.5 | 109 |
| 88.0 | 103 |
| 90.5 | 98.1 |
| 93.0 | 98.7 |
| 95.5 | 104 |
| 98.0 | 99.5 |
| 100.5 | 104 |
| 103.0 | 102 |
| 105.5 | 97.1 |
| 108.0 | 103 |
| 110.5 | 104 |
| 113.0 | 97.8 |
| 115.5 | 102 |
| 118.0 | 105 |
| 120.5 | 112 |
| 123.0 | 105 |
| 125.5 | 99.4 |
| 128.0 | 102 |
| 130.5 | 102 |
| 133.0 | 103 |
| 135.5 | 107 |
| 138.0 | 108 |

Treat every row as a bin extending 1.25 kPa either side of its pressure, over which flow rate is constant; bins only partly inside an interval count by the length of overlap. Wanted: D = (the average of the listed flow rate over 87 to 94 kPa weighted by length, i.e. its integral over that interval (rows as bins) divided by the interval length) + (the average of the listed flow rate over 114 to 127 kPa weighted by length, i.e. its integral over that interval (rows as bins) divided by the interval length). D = 204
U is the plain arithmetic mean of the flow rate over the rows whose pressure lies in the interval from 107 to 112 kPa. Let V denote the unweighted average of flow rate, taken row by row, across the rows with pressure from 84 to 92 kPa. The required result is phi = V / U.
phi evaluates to 1.00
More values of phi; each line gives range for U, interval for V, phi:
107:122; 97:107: 0.97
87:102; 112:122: 1.03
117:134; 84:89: 1.02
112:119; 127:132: 1.00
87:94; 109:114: 1.01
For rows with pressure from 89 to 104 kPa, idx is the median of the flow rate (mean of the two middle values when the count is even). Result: 101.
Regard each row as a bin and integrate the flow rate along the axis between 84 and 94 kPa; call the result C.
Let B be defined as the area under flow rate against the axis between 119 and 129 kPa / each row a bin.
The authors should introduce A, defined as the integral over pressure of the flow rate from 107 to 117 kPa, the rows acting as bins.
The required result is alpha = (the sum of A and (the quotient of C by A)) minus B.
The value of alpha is -28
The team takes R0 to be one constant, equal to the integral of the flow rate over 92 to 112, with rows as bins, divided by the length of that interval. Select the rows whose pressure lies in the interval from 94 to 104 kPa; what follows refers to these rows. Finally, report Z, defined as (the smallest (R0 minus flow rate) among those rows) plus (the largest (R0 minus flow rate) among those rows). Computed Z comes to -0.4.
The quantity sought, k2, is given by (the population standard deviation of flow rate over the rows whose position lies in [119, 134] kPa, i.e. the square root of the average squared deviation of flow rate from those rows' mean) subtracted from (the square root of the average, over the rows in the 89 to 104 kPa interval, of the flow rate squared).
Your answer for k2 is 97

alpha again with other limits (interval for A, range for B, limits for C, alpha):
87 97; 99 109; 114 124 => -5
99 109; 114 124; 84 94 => -43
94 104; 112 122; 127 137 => -20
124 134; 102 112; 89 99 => 3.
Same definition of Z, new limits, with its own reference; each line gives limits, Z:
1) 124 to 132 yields 1.7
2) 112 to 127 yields -6.7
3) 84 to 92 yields -4.0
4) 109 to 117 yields 1.3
